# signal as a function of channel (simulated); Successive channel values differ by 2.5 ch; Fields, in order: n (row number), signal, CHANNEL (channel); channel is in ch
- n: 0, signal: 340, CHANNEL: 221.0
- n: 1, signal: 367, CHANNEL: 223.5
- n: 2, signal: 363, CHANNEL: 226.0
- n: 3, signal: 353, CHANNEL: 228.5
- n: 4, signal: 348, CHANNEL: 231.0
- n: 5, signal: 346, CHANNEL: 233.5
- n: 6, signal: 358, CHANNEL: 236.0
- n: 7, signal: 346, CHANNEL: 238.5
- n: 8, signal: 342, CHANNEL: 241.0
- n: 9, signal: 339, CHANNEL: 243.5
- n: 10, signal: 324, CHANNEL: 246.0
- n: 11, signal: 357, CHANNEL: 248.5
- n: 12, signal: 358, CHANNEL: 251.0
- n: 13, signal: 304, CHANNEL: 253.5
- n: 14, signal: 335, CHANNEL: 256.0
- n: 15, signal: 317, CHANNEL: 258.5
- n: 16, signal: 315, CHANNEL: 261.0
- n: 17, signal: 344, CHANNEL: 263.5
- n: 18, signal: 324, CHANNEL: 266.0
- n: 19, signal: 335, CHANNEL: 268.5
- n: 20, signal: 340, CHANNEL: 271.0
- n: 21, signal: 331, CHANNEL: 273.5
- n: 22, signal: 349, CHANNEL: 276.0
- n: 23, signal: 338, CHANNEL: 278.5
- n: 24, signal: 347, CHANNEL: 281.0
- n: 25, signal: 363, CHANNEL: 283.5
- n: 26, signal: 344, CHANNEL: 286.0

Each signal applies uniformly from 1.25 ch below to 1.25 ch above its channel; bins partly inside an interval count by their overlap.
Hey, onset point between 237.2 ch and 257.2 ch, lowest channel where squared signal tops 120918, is 248.5 ch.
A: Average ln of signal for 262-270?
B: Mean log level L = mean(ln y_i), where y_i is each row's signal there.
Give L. 5.81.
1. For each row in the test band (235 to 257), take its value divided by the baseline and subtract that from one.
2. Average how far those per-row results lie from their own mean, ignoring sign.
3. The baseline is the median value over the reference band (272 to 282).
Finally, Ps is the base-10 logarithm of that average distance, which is -1.41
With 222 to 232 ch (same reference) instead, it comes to -1.67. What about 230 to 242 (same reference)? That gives -1.93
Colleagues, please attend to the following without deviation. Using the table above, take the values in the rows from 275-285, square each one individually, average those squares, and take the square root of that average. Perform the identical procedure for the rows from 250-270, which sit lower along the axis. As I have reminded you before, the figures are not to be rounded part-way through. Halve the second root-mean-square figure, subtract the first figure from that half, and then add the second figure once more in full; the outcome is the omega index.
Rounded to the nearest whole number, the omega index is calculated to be 145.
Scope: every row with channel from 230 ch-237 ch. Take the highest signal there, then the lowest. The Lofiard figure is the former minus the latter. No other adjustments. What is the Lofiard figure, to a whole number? 12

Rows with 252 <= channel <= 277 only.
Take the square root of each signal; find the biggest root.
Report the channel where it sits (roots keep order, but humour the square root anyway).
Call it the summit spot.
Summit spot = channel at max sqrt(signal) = 276.0 ch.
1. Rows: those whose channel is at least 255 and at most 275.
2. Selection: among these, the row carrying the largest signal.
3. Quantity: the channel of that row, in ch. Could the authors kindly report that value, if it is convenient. 263.5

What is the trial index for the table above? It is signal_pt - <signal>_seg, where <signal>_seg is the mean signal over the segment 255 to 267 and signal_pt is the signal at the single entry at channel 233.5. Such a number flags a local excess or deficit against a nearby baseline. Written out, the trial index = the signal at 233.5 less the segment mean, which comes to 19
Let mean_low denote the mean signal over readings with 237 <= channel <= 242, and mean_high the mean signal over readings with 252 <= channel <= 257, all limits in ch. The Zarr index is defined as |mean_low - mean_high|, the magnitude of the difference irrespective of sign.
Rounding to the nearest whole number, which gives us 24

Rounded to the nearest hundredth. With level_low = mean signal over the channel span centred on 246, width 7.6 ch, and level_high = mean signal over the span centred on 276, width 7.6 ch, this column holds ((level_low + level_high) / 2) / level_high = 1.00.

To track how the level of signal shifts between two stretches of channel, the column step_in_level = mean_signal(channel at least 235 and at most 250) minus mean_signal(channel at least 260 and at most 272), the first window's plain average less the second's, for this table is 13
